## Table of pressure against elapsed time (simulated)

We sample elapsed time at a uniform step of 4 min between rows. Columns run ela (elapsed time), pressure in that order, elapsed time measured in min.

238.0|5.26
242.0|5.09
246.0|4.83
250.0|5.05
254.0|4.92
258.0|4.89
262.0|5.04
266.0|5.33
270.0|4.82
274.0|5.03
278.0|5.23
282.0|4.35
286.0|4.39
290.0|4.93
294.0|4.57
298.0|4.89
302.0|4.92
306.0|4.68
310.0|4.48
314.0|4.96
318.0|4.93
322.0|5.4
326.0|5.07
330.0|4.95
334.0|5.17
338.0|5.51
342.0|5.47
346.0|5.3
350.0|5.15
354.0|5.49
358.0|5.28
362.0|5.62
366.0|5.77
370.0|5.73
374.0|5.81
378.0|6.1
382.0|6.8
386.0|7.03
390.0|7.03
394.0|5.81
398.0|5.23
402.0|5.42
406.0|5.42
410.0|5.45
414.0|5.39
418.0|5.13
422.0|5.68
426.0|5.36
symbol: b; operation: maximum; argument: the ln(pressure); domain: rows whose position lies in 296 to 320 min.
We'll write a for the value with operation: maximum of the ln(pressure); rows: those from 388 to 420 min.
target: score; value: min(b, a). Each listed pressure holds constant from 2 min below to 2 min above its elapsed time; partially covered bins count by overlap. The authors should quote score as 1.60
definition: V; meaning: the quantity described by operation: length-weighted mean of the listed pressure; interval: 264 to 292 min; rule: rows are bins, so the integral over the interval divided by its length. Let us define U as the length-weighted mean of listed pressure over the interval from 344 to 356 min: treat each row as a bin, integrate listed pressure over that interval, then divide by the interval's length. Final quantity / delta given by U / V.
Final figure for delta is 1.09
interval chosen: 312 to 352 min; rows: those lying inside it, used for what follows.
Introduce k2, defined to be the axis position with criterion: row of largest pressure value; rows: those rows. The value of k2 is 338.0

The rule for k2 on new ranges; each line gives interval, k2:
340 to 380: 378.0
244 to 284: 266.0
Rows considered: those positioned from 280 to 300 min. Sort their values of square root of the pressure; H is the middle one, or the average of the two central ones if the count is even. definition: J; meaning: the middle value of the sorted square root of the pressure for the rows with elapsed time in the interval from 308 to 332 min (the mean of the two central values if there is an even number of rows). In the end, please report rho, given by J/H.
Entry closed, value 1.04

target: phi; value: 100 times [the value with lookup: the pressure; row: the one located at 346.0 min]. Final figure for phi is 530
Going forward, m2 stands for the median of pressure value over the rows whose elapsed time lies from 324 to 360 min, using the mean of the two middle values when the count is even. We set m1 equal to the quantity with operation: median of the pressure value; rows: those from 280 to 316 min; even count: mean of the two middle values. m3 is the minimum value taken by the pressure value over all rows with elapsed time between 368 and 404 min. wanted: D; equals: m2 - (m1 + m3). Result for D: -4.63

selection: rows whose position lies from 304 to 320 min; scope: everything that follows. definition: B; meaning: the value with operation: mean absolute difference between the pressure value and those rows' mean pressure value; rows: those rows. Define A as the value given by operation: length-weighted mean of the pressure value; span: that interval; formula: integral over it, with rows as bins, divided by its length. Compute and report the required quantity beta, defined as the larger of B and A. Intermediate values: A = 4.8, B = 0.18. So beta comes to 4.8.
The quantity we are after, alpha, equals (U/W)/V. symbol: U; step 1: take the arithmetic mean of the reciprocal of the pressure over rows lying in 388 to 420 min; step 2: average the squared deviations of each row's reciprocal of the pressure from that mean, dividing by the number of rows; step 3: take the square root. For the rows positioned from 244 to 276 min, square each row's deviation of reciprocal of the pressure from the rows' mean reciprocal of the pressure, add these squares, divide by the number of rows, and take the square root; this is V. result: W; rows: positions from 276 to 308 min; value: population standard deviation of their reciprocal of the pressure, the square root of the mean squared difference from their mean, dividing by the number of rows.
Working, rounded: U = 0.015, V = 0.0061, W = 0.013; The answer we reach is 203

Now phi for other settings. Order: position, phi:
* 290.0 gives 493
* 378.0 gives 610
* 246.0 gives 483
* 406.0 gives 542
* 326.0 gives 507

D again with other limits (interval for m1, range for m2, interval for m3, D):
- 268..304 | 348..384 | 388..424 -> -4.29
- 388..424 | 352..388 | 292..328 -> -4.13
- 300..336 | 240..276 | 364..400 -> -5.15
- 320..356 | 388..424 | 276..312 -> -4.23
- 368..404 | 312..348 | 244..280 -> -5.46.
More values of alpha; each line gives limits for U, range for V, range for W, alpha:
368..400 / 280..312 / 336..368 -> 255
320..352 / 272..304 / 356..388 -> 35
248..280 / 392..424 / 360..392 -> 63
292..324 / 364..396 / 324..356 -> 113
